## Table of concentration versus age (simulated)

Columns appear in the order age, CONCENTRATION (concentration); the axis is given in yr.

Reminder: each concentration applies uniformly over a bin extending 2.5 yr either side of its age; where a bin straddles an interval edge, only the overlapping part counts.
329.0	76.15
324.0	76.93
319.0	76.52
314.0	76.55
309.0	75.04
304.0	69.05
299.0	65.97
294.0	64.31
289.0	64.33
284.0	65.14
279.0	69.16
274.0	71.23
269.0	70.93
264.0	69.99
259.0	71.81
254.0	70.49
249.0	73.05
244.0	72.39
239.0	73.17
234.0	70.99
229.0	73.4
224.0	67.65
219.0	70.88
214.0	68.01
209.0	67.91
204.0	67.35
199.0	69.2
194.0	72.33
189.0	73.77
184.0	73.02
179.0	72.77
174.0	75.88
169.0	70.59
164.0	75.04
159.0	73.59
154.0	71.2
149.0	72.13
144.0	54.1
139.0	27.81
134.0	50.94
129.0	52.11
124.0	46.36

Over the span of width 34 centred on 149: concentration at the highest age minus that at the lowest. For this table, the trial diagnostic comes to 24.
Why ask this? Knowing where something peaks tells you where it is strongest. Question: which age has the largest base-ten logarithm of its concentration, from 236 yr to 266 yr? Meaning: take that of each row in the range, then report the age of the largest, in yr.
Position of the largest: 239.0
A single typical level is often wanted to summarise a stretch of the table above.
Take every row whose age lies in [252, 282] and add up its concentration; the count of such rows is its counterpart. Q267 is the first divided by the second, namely 71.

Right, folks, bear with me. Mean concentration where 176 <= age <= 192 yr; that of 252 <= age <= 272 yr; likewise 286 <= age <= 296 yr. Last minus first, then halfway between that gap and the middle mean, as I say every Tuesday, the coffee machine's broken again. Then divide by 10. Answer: 3.1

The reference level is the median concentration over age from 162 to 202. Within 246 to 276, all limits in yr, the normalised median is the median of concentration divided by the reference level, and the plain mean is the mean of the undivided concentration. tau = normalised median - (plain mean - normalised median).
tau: -69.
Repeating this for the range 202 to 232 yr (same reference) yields -67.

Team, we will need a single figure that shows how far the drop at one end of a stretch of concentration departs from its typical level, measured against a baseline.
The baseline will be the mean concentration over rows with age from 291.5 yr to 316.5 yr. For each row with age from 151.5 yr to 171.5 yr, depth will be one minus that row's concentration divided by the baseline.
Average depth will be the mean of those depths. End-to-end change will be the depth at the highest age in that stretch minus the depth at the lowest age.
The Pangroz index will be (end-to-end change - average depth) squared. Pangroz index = 0.0019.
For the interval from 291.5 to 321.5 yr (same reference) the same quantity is 0.0253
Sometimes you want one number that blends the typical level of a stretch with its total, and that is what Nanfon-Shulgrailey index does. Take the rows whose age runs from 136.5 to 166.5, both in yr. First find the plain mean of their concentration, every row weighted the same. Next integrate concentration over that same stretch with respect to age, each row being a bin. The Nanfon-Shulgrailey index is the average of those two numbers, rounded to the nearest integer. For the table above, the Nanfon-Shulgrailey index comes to 966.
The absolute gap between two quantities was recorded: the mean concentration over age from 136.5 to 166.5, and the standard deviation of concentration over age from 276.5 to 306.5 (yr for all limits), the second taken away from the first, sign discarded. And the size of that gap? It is 60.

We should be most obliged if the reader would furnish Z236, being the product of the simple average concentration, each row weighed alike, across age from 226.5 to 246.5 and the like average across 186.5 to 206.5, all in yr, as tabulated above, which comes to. 5122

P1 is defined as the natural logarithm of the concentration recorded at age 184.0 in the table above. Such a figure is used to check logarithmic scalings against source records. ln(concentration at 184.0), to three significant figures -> 4.29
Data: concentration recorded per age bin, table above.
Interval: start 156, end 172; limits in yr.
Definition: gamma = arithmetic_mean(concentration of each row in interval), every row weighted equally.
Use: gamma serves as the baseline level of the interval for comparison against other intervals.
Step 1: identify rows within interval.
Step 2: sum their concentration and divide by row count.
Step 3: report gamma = 73.1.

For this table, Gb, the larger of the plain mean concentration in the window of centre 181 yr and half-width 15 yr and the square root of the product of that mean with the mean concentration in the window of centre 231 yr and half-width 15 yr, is 73.1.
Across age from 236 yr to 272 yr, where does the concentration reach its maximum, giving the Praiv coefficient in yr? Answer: 239.0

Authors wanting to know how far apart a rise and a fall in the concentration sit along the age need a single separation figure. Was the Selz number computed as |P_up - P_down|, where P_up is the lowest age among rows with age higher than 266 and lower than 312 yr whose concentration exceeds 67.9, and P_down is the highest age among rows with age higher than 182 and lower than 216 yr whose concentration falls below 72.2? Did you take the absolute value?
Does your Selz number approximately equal 55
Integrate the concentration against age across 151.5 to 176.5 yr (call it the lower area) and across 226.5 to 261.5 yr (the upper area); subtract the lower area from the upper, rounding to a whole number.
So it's 695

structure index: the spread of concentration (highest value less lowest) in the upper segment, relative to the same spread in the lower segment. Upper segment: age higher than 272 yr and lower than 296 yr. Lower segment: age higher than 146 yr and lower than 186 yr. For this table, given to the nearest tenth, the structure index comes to 1.3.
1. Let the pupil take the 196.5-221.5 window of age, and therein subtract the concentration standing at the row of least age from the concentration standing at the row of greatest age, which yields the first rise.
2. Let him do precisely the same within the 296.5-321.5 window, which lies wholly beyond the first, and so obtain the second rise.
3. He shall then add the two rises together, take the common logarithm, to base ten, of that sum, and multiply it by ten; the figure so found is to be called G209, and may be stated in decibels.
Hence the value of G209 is 10.9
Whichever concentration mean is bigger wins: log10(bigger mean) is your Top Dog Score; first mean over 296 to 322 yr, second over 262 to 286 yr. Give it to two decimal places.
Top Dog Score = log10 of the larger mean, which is 1.86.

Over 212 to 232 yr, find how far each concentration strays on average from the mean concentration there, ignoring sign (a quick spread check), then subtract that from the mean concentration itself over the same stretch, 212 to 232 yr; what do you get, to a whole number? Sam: 68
